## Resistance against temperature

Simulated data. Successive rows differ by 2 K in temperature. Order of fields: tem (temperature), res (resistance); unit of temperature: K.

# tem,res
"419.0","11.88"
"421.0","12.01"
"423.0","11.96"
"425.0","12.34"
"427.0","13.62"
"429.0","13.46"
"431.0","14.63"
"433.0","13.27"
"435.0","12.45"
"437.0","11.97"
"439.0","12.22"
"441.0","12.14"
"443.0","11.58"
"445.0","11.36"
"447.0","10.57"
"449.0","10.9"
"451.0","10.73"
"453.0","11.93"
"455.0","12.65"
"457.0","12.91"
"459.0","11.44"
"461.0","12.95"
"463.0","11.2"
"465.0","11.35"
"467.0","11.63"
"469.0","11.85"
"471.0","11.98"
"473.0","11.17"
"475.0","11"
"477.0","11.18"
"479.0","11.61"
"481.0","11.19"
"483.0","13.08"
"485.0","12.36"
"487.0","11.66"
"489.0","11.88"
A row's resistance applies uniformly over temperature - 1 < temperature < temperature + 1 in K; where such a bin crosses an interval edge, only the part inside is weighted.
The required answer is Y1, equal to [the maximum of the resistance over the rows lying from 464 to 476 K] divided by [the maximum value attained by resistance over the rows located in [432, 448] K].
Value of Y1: 0.90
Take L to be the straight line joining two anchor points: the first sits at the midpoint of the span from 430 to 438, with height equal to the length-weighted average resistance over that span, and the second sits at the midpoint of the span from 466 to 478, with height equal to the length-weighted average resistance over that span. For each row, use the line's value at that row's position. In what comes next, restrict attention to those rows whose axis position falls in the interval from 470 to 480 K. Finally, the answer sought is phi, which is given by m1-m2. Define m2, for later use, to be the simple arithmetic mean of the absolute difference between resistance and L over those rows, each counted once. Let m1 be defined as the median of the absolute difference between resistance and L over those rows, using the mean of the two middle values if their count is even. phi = 0.02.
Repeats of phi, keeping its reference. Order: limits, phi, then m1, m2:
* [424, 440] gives -0.05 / 0.6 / 0.67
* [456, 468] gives 0.03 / 0.6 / 0.59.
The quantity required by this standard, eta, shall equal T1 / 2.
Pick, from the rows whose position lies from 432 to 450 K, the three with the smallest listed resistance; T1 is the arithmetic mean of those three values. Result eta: 5.47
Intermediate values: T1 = 10.9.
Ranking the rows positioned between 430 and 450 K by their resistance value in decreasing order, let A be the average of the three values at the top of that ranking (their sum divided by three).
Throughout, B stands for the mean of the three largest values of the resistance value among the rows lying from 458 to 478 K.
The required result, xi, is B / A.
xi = 0.91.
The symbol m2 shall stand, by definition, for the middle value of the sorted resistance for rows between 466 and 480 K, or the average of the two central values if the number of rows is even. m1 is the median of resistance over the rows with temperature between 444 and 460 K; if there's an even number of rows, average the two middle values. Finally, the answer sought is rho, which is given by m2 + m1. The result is 23.0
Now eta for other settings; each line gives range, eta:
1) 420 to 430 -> 6.05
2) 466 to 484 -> 5.56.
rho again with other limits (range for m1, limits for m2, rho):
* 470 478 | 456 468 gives 22.7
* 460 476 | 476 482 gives 22.7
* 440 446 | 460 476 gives 23.1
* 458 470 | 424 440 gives 24.4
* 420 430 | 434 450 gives 24.1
